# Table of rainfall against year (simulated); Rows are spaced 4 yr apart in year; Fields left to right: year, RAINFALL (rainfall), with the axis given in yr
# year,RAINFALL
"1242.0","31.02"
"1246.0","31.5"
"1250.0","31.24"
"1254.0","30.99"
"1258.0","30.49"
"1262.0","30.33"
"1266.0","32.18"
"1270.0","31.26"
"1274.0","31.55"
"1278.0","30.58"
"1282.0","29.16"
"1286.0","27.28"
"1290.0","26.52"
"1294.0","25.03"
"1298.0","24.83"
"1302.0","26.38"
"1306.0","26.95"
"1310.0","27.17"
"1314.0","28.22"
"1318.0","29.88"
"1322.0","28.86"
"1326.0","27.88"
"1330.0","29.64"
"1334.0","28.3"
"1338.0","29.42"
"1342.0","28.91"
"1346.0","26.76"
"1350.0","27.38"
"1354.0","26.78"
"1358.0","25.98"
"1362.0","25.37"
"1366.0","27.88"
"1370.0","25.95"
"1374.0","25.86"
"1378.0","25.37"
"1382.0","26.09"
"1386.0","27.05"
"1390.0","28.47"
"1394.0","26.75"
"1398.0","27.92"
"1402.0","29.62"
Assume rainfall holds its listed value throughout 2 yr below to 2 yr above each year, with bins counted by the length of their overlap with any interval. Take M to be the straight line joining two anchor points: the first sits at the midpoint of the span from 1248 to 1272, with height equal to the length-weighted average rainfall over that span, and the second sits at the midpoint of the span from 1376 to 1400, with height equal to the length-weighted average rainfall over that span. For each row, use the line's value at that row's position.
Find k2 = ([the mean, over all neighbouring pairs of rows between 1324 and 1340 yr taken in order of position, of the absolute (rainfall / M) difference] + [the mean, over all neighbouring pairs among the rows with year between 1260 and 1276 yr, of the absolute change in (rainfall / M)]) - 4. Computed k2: -3.92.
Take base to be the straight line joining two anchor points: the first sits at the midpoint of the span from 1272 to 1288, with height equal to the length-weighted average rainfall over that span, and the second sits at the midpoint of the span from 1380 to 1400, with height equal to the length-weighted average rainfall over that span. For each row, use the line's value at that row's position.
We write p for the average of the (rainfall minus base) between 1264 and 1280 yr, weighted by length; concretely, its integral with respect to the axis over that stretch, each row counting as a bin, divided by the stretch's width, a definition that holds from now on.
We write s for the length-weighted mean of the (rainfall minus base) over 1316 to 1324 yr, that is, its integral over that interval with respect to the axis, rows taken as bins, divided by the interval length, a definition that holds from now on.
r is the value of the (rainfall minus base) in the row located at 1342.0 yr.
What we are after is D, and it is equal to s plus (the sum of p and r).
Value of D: 2.78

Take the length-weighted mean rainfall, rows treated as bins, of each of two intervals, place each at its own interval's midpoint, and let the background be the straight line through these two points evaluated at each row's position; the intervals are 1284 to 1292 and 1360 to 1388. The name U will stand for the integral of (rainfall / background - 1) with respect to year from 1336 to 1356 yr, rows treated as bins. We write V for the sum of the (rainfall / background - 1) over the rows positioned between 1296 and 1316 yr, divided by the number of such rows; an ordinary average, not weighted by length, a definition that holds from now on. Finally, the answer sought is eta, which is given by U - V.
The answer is 1.06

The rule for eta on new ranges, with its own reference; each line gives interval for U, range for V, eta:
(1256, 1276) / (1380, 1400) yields 2.98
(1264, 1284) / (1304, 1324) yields 2.86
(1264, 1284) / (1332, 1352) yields 2.85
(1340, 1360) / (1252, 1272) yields 0.42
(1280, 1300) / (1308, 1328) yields -0.31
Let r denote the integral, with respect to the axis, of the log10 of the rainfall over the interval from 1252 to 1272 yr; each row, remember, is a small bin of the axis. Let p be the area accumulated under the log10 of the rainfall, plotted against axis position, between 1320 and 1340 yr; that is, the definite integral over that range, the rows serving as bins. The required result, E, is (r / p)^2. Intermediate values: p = 29.2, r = 29.8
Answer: 1.04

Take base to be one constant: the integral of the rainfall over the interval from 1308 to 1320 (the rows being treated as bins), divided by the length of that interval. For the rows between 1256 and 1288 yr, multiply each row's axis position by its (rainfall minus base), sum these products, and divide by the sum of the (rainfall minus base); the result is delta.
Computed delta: 1267.7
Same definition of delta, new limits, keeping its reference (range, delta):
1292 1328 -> 1298.0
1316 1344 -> 1328.6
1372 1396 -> 1381.3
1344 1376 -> 1361.4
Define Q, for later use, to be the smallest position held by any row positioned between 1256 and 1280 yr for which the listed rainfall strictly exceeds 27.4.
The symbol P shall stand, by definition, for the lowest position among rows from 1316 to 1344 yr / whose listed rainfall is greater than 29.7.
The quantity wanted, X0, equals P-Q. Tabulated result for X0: 60 yr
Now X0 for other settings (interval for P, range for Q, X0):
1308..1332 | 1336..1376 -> -20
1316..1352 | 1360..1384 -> -48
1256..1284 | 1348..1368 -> -108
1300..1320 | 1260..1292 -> 56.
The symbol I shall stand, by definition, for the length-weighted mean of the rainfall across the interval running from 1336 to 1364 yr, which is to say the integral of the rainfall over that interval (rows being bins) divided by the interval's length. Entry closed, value 27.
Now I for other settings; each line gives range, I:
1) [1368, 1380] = 26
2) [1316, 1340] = 29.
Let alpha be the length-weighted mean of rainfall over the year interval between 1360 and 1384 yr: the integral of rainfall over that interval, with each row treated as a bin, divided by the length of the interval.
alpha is 26.1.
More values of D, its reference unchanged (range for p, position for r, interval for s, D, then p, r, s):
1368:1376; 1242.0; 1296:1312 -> -3.98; -1.7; 0.6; -2.8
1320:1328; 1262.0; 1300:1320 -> -1.29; -0.3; 0.3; -1.3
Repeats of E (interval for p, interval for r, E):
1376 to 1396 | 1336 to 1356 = 1.02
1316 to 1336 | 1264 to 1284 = 1.04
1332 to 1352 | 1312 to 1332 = 1.02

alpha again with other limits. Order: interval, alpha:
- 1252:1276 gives 31.1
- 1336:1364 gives 27.2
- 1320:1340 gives 28.8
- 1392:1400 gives 27.3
